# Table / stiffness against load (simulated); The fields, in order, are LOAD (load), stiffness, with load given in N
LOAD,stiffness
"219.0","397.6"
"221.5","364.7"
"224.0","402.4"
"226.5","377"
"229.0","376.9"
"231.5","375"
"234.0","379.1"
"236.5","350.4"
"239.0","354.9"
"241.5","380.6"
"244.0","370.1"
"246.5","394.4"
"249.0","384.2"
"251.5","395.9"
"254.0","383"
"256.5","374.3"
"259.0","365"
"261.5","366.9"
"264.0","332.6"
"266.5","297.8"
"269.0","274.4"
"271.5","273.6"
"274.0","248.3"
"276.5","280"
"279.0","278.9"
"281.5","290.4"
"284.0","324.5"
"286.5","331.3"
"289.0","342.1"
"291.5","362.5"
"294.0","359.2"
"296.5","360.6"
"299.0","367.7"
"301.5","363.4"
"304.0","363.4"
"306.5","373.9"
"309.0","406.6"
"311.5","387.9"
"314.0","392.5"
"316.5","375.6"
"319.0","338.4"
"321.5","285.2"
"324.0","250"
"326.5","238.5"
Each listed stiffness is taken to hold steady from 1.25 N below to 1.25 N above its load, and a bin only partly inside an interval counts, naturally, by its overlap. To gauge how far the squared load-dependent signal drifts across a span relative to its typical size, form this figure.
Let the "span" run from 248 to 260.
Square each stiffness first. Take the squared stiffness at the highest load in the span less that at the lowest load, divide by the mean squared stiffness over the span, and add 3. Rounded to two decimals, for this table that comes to 2.90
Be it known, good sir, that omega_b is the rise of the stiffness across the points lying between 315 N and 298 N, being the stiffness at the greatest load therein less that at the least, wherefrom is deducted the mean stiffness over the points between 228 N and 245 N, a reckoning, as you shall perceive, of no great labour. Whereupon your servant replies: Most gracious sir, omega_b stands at -345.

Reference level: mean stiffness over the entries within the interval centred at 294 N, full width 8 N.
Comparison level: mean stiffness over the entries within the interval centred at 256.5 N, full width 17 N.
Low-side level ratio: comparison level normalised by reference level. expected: 1.03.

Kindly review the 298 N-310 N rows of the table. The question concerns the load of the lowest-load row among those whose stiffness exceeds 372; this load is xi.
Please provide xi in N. 306.5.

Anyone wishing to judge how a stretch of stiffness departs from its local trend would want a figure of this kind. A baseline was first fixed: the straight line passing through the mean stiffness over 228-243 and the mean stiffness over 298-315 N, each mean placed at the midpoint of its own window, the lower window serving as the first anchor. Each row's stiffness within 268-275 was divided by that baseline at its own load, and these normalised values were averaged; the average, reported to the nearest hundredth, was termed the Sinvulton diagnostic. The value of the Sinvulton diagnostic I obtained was 0.71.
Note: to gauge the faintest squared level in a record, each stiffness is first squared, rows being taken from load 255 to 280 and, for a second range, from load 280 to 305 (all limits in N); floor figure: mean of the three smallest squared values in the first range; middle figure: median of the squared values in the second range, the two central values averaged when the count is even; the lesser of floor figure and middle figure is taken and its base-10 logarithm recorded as 4.85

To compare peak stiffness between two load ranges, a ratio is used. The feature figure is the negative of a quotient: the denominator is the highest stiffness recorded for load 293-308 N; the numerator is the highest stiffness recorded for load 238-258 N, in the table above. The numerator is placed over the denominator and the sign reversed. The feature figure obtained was -1.06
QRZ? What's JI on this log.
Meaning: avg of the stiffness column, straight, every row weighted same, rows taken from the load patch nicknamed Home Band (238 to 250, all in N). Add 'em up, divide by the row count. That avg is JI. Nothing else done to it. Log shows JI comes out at 377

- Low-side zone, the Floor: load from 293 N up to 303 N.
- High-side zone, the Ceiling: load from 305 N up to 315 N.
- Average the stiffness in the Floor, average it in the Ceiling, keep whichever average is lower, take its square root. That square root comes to 19.0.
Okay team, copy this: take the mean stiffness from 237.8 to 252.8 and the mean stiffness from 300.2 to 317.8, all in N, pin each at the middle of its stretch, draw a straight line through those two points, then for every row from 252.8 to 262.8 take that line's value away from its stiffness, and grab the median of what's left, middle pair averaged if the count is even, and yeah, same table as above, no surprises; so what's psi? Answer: -10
